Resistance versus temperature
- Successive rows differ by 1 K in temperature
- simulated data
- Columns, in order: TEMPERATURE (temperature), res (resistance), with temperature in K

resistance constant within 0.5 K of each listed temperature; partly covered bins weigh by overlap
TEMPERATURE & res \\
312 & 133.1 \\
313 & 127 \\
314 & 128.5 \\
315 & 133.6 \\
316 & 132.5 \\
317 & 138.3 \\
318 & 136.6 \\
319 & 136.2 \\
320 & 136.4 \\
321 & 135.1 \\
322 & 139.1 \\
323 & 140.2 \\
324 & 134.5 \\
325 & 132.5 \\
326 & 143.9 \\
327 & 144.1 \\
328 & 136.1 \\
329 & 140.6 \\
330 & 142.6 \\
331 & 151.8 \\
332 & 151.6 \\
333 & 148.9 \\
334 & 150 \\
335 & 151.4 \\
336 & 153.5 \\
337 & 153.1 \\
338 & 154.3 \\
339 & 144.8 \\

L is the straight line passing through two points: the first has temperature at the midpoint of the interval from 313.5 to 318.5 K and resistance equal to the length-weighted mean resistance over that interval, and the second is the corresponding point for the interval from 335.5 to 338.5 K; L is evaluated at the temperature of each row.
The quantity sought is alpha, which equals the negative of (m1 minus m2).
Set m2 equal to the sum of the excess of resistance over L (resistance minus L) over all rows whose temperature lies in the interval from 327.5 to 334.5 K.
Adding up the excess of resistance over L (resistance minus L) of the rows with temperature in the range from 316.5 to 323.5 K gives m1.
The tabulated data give -13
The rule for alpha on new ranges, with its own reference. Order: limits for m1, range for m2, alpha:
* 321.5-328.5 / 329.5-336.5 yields 27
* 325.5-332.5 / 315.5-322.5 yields 9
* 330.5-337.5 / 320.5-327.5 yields -25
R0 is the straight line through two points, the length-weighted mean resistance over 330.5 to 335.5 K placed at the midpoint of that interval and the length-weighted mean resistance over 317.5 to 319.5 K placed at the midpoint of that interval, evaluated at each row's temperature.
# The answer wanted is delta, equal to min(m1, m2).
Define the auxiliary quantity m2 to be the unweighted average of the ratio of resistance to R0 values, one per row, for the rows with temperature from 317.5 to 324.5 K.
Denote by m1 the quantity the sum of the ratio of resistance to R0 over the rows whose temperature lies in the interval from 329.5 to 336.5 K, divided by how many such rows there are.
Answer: 0.986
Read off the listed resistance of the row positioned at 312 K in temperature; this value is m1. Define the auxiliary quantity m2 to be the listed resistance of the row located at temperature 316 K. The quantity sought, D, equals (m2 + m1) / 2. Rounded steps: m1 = 133.1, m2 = 132.5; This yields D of 133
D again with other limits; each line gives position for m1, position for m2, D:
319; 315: 135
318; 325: 135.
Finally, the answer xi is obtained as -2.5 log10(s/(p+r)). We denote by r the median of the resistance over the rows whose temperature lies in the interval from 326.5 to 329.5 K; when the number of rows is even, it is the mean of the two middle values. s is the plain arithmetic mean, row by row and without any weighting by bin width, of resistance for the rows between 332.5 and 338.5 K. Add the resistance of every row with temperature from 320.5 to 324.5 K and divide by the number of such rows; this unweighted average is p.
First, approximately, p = 137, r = 141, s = 152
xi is 0.66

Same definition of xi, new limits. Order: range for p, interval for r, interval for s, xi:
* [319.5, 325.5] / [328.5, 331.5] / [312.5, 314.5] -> 0.85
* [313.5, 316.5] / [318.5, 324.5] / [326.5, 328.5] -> 0.70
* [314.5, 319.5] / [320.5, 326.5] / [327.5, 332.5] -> 0.69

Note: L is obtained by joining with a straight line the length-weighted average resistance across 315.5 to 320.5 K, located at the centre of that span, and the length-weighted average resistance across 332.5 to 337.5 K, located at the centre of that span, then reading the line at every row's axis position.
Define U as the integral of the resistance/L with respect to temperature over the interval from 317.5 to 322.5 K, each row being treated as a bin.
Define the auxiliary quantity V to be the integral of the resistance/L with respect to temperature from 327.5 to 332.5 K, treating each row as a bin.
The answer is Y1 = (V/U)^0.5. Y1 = 1.00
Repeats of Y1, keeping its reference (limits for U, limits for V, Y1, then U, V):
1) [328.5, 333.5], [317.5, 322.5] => 1.00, 4.98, 4.96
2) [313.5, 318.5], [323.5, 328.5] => 0.98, 4.99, 4.82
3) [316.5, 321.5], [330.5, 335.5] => 1.01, 4.99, 5.04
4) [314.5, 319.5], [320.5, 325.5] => 0.98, 5.01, 4.85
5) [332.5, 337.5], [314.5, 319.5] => 1.00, 5.00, 5.01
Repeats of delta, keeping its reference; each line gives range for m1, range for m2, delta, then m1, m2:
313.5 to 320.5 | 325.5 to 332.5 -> 0.984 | 0.998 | 0.9835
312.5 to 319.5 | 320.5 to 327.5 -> 0.976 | 0.995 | 0.9763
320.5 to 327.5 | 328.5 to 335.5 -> 0.976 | 0.976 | 0.9891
